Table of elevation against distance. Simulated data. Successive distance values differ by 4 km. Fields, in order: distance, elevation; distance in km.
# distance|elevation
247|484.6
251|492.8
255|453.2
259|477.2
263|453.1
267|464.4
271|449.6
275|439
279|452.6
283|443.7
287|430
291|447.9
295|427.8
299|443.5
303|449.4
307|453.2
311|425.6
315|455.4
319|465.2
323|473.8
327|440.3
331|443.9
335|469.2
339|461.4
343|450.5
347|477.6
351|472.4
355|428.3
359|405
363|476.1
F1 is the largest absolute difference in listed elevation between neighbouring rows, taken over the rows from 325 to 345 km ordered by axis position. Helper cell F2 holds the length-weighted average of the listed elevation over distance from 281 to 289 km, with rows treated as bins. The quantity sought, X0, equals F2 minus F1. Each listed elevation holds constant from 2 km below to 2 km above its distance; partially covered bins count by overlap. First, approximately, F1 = 25.3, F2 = 437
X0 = 412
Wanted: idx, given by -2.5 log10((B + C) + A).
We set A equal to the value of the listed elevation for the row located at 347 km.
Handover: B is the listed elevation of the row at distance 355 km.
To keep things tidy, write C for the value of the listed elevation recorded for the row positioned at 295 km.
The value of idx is -7.81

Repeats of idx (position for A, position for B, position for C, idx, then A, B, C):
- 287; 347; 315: -7.84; 430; 477.6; 455.4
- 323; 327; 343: -7.84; 473.8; 440.3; 450.5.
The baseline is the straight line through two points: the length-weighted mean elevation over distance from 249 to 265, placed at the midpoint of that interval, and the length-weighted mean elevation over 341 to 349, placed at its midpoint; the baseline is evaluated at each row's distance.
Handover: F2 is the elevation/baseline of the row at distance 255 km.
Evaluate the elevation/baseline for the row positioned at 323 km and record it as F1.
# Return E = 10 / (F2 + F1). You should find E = 5.04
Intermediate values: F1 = 1.02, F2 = 0.97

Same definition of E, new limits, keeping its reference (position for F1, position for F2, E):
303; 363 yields 5.02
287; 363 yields 5.13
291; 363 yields 5.03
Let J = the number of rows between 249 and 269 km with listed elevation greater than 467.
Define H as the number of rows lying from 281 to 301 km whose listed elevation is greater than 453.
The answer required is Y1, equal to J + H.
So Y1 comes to 2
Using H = 0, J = 2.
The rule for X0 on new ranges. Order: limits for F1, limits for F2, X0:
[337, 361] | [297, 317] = 401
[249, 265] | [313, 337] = 418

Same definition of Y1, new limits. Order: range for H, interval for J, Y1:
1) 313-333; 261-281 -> 3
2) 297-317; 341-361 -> 4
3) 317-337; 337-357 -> 5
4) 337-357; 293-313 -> 3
